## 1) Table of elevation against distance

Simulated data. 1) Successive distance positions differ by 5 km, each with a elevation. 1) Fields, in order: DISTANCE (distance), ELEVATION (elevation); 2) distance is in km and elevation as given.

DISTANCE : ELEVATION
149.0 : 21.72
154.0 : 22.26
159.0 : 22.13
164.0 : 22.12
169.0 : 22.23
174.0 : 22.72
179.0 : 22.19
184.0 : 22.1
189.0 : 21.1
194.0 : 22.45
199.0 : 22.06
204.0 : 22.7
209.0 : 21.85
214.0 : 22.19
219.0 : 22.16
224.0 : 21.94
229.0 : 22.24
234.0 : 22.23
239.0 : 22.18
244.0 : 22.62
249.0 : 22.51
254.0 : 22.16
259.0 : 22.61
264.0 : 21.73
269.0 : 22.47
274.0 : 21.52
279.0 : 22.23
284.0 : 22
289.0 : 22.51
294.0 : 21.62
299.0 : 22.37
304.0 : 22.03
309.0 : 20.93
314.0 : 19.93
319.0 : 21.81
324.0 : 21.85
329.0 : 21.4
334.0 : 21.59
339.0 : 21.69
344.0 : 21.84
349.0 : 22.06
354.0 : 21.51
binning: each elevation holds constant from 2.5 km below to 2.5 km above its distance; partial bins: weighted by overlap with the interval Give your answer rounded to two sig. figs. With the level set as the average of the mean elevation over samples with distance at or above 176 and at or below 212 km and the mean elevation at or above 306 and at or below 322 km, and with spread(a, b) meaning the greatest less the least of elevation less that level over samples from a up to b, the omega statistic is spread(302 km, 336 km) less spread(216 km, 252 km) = 1.4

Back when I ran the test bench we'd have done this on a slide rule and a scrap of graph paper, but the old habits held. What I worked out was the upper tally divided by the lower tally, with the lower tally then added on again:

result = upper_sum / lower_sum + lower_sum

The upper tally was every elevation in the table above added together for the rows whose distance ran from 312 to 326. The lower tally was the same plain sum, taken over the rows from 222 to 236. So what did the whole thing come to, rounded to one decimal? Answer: 67.4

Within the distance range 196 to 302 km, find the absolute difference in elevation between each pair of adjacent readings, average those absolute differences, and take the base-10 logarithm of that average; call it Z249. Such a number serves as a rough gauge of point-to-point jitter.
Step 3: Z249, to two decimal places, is -0.33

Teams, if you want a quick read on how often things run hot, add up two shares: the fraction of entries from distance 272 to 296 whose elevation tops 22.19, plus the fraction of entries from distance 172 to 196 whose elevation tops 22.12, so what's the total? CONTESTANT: 1.0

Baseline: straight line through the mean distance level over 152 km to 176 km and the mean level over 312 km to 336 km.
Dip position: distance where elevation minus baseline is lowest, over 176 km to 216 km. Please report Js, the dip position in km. 189.0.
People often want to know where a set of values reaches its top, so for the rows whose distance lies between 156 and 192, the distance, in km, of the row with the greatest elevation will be 174.0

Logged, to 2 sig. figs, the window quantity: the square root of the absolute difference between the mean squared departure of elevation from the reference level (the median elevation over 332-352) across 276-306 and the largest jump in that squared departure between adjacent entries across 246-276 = 0.71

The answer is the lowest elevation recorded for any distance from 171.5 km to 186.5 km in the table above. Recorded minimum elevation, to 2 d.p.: 22.10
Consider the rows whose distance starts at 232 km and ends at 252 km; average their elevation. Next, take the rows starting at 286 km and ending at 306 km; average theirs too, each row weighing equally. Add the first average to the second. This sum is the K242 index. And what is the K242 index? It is 44.52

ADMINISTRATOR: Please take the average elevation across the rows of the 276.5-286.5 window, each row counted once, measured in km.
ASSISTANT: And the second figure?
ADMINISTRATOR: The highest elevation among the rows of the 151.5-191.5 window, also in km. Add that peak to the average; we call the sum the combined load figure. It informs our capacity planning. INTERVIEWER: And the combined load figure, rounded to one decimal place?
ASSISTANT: 44.8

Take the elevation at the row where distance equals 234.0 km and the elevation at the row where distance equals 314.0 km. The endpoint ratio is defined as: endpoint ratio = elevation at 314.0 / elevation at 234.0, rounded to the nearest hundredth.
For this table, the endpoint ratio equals 0.90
